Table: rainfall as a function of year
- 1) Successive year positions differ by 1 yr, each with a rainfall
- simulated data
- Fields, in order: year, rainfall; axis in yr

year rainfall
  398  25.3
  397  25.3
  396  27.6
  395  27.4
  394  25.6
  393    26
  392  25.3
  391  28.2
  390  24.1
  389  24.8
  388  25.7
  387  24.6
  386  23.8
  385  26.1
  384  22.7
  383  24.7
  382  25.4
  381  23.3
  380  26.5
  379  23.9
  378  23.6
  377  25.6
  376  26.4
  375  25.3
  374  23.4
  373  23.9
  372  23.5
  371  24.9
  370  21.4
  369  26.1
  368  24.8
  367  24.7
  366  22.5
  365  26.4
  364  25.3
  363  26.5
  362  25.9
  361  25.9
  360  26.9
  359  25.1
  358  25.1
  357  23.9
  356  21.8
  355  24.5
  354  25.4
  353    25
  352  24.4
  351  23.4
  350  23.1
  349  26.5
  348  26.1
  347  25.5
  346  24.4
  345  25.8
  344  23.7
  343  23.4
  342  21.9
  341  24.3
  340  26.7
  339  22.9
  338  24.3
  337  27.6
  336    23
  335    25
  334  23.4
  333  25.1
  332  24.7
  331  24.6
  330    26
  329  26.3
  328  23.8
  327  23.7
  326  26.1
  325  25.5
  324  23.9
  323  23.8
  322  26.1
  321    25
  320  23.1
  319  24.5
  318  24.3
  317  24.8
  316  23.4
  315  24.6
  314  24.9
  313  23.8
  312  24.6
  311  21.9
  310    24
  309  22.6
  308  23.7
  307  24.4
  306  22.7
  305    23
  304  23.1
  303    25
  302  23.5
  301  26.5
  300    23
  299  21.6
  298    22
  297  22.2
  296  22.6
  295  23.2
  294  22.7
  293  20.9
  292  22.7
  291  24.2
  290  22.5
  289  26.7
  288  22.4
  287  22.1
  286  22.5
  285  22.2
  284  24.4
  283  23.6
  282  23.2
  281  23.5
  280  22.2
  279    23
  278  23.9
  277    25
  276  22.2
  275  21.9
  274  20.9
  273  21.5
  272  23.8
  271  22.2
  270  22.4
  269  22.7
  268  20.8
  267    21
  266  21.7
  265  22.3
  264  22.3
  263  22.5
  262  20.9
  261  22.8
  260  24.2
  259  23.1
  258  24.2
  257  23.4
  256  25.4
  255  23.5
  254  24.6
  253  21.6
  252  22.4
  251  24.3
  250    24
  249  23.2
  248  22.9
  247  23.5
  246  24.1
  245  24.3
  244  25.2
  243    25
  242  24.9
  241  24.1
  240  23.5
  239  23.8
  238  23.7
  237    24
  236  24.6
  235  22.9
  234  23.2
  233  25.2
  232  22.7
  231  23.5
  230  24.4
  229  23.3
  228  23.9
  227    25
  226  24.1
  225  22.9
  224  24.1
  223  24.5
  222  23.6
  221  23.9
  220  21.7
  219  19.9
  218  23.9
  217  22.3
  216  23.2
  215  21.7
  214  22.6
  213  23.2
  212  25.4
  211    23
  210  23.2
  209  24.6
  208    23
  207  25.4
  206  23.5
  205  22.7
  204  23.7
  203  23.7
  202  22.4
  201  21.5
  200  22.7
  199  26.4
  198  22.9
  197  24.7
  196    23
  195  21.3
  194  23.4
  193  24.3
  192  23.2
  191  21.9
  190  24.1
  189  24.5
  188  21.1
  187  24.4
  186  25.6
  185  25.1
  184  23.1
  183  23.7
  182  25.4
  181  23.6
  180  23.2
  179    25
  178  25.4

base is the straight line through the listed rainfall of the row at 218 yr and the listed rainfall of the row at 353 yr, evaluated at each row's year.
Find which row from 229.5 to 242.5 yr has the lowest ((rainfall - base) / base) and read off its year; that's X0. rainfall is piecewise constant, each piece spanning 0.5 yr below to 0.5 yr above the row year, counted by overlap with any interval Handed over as 232 yr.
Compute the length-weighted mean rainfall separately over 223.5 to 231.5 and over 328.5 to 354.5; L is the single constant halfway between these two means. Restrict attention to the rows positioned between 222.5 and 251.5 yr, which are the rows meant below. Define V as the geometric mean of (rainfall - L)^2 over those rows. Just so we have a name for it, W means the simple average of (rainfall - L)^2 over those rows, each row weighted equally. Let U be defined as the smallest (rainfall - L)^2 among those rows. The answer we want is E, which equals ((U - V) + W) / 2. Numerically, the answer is 0.23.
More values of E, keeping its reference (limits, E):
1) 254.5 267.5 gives 1.21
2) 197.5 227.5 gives 0.81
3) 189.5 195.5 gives 1.31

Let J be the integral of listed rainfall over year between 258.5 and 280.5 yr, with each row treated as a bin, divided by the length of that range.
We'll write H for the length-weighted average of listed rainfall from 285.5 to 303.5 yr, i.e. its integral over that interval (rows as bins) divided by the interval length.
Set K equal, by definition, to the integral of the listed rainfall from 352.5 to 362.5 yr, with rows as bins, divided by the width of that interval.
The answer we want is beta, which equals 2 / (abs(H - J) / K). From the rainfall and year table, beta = 71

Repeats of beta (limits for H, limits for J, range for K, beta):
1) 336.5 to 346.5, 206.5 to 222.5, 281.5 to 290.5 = 35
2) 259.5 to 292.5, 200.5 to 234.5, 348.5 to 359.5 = 75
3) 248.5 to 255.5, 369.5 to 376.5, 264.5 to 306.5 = 62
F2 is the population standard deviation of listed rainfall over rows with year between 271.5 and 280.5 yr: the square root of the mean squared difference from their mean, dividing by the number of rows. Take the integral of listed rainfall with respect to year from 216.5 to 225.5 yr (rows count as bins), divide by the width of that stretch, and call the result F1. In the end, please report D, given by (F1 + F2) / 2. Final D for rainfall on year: 12.1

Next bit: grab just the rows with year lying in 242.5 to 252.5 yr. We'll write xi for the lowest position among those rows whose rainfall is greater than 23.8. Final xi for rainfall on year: 243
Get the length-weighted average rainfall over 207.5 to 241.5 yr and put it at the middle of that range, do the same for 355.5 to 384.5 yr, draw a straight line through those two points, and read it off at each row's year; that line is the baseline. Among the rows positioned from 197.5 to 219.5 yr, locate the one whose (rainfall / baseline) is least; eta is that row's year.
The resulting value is 219 yr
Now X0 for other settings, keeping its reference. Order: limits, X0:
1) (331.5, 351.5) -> 342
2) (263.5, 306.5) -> 293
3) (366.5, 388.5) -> 370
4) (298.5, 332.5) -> 299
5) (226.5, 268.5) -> 268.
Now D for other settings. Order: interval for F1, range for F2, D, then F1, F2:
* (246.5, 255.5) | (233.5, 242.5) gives 12.0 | 23.3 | 0.60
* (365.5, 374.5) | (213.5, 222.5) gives 12.6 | 23.9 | 1.23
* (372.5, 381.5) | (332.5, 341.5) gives 13.1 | 24.7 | 1.52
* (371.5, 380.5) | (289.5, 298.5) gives 12.8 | 24.7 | 0.84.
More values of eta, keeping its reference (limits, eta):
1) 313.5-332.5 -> 320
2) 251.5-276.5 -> 268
